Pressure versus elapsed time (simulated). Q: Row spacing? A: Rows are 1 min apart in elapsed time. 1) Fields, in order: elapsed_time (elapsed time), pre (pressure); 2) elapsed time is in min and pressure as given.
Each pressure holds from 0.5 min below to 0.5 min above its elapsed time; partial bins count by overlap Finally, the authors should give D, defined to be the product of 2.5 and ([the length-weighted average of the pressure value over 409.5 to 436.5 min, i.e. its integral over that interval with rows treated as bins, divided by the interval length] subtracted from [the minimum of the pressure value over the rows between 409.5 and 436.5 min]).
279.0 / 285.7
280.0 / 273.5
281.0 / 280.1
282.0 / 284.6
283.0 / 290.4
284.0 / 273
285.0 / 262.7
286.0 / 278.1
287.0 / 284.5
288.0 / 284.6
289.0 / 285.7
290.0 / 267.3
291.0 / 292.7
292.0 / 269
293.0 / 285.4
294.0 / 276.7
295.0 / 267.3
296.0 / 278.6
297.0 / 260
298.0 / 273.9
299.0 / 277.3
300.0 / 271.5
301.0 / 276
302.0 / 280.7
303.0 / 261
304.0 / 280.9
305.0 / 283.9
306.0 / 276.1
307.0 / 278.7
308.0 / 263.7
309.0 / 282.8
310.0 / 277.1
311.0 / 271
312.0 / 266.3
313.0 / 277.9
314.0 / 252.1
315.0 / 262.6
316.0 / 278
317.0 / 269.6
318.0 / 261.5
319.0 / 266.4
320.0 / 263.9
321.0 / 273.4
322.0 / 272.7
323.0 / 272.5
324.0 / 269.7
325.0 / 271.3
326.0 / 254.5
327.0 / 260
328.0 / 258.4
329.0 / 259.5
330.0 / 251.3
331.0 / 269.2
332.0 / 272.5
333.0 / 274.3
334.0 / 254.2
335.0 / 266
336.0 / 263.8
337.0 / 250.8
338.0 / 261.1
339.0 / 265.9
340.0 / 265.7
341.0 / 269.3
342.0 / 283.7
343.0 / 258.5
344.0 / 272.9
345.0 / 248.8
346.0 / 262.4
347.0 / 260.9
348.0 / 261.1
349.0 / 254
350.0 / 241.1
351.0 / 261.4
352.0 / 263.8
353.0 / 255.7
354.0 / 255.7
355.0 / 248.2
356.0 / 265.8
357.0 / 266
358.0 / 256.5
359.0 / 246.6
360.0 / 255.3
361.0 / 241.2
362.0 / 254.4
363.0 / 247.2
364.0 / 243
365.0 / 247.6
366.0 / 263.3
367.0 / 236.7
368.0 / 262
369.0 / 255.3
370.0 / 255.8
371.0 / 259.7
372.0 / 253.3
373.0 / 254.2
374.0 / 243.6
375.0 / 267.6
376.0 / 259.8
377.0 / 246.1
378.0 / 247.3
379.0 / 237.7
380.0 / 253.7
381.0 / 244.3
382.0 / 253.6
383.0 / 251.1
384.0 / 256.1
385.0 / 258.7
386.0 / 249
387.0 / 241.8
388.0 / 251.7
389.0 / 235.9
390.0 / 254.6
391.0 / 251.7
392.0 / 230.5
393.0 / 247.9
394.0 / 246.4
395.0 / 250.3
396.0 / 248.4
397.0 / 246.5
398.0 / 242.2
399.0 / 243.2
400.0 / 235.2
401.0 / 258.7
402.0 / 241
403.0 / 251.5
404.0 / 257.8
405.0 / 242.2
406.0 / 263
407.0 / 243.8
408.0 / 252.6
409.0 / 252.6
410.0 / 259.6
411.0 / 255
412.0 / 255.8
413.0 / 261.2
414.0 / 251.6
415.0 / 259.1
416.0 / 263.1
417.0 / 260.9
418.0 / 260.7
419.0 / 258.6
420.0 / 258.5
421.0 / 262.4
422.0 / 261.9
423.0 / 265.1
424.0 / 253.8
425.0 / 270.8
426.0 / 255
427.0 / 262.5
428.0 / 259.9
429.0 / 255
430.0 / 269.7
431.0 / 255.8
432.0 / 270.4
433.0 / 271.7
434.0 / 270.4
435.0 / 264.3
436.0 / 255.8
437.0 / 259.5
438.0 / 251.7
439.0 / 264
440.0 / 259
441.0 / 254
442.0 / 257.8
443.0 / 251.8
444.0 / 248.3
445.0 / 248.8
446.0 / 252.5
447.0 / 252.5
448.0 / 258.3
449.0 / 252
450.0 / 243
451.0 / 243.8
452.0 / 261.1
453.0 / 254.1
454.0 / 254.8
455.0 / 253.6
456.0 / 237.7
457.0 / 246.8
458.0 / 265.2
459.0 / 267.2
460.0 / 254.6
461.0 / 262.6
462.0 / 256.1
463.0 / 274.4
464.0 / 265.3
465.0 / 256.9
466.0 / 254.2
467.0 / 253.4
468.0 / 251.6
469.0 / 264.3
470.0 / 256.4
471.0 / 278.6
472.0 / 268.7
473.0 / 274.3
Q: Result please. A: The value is -23.6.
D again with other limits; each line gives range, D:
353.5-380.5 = -40.1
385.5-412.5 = -44.9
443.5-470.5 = -43.7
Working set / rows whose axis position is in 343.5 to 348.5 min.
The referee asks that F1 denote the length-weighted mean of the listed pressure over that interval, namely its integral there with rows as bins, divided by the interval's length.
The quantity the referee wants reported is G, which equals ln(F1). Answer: 5.57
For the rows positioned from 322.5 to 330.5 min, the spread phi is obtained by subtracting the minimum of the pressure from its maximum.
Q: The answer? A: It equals 21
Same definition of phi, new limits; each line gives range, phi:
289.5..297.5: 33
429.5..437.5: 16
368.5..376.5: 24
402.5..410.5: 21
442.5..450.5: 15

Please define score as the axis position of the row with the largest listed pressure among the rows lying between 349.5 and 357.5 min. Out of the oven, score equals 357.0 min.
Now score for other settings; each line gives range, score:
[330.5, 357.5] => 342.0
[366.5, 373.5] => 368.0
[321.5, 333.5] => 333.0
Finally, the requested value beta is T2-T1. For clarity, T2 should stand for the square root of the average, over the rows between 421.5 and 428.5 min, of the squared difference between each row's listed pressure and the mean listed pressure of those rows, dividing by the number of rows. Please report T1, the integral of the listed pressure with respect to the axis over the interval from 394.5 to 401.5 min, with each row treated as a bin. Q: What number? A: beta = -1719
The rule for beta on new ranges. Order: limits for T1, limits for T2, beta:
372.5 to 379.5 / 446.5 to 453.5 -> -1750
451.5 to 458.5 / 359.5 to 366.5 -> -1766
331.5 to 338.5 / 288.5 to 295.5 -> -1833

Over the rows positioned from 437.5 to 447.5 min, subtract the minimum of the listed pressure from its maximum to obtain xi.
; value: 16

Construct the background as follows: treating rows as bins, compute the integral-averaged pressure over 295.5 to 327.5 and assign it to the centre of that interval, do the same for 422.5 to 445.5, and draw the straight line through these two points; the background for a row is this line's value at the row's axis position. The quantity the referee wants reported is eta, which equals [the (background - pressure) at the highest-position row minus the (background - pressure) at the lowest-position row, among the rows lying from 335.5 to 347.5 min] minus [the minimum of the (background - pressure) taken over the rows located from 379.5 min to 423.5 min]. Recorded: 6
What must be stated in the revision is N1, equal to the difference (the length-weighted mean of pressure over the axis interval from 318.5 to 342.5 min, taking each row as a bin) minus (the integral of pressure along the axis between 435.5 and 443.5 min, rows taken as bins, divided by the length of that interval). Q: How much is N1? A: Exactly 9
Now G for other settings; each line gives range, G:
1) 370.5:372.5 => 5.55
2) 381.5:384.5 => 5.54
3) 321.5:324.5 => 5.60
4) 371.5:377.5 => 5.54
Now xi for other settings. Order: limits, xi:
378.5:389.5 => 23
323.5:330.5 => 20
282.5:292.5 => 30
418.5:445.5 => 23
